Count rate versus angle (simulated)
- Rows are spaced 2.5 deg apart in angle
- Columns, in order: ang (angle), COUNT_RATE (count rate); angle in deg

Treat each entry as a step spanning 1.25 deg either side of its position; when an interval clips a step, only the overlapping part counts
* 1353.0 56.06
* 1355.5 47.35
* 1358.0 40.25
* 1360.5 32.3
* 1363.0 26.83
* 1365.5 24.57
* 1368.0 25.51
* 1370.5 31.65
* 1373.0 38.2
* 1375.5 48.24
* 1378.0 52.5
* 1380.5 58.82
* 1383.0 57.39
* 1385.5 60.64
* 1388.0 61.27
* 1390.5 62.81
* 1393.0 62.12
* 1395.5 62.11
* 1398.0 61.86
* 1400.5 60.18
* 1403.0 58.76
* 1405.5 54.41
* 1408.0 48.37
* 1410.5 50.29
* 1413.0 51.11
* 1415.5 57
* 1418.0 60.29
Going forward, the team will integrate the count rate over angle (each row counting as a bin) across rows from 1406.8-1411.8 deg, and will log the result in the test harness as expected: 247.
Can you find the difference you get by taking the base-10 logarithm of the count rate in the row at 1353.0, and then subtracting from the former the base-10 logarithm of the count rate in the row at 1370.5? 0.25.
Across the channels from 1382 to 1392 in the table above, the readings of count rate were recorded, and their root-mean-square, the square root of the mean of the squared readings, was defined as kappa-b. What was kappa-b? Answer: 61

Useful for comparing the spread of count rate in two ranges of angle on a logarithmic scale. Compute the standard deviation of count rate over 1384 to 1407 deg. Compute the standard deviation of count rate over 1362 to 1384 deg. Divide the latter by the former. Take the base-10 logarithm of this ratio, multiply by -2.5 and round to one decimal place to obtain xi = -1.8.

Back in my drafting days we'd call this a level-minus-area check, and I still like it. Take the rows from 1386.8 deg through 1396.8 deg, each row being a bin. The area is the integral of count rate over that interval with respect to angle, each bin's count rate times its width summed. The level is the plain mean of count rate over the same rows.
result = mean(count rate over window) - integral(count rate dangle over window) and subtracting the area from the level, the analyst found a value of -559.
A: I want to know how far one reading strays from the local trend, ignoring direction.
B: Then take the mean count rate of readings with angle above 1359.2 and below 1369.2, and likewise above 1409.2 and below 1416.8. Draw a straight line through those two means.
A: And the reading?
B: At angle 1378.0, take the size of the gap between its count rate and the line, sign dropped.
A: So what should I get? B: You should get 18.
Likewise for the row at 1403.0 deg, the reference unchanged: 11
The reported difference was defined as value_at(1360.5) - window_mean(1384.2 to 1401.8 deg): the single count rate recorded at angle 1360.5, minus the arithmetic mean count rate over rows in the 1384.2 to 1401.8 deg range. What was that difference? -29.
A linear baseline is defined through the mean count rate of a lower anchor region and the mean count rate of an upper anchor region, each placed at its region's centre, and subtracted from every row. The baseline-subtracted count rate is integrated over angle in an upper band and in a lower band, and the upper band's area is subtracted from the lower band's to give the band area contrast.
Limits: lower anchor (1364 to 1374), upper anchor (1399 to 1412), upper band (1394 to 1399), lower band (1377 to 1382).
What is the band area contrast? 27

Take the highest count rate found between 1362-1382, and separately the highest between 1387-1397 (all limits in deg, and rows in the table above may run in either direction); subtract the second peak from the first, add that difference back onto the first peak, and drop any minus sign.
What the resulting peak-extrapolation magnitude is 55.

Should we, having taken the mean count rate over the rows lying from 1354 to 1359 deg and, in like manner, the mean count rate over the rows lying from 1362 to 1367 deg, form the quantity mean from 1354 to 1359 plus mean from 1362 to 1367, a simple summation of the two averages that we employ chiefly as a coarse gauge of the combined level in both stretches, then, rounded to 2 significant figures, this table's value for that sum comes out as 70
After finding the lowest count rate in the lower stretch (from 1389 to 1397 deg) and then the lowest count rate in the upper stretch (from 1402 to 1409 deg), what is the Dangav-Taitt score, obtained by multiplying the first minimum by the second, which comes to 3004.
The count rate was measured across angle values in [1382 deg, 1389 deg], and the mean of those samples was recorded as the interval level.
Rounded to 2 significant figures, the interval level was 60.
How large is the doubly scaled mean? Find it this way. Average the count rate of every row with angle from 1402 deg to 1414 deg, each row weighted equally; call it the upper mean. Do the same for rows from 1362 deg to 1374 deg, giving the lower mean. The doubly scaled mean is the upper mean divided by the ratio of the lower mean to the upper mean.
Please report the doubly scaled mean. 94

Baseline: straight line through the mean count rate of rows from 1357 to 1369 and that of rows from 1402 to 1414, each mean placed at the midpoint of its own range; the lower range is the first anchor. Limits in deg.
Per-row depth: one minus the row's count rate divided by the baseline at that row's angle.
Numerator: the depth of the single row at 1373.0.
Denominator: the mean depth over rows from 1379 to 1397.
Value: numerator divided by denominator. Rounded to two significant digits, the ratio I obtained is 0.22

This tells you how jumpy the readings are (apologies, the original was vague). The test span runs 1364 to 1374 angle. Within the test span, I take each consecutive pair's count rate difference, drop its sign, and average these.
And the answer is 4.5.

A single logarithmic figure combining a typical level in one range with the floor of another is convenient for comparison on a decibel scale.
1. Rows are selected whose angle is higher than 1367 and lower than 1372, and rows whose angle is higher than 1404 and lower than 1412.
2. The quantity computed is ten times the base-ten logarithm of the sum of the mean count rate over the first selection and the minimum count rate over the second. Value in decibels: 18.9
